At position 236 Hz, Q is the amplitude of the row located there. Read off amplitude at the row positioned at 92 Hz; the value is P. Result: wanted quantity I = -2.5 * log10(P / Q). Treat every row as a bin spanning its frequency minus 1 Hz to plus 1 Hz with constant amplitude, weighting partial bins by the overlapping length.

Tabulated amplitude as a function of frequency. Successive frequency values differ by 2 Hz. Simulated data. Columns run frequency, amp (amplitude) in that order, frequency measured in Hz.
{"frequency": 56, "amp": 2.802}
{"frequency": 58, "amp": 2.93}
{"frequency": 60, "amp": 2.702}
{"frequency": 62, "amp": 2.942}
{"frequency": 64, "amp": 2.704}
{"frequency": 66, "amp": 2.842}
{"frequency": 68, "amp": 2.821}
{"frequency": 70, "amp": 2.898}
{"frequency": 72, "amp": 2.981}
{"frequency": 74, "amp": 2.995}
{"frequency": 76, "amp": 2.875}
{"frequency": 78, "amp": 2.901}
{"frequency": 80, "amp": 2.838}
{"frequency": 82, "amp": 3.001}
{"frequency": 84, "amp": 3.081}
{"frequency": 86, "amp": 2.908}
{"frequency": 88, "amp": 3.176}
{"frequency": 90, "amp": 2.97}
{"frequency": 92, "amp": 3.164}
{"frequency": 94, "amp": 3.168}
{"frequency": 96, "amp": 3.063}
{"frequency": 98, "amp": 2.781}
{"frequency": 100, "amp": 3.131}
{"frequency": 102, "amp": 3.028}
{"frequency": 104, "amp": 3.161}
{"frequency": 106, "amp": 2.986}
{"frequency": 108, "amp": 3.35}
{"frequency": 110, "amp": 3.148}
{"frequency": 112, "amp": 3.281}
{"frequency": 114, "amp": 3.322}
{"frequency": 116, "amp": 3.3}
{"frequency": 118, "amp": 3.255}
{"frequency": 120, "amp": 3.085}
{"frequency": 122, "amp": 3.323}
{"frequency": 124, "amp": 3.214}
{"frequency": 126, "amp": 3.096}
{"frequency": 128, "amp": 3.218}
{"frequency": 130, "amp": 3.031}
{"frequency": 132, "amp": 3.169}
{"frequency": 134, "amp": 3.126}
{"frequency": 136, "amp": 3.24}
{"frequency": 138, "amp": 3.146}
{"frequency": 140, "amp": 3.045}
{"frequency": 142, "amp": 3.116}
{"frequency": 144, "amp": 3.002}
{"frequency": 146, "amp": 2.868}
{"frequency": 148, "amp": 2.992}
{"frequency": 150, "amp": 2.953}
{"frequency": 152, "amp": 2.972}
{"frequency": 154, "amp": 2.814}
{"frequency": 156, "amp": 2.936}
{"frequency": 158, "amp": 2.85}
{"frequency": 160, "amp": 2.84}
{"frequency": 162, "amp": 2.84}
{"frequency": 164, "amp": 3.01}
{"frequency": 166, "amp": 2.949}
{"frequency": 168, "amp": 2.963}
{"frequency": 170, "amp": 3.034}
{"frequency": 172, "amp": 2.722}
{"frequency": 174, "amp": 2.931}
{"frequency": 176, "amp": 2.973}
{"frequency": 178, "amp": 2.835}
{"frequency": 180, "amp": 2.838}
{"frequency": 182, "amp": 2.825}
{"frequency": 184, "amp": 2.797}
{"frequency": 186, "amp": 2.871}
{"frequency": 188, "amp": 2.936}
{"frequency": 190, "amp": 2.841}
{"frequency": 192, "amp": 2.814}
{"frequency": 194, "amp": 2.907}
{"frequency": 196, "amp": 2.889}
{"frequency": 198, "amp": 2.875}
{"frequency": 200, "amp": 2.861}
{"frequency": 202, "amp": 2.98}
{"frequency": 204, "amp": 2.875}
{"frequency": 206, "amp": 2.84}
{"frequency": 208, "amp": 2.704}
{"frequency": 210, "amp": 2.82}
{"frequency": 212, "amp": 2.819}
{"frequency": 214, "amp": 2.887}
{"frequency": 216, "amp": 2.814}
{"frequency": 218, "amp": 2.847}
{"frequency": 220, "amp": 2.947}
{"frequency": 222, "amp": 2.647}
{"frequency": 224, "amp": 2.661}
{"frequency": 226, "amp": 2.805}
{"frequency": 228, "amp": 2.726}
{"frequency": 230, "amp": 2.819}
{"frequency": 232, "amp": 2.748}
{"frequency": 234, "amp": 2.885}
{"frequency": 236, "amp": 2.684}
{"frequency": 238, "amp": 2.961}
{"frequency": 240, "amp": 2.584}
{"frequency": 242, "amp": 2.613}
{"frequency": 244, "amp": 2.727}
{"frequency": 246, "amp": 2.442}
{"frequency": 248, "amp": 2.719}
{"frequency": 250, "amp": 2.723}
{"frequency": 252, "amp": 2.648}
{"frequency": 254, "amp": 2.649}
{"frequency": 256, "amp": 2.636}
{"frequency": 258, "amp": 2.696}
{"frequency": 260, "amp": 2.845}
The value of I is -0.179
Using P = 3.164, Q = 2.684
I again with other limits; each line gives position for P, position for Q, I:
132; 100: -0.013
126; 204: -0.080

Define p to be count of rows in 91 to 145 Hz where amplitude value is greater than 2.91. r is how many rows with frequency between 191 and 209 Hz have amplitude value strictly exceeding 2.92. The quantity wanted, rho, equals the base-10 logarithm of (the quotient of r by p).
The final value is -1.4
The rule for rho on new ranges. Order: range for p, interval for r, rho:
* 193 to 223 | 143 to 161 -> 0.4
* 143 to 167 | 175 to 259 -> -0.1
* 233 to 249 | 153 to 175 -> 0.8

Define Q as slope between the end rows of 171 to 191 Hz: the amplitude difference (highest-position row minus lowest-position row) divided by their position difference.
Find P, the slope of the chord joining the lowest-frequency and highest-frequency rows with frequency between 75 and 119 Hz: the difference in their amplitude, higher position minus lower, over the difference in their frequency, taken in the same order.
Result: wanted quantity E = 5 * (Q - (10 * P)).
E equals -0.4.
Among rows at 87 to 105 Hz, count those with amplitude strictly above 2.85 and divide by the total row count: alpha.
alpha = 0.89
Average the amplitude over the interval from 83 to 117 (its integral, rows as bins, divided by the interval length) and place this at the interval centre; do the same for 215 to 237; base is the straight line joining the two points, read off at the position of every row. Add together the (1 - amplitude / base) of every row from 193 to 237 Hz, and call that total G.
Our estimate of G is -0.08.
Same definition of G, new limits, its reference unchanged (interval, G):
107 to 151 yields -0.78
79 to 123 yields 0.00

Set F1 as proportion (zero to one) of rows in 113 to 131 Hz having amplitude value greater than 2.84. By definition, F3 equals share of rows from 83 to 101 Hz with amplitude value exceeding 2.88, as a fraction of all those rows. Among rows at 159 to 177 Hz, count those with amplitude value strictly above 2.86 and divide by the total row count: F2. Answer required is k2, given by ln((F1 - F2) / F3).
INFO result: -1.0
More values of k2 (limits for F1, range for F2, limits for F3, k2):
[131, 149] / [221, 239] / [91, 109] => -0.1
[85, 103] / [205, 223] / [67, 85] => 0.0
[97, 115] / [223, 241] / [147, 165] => 0.2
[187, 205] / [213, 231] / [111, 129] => -0.4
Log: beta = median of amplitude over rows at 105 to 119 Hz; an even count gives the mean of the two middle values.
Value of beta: 3.28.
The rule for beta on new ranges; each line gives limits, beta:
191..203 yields 2.88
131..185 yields 2.95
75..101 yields 3.00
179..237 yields 2.84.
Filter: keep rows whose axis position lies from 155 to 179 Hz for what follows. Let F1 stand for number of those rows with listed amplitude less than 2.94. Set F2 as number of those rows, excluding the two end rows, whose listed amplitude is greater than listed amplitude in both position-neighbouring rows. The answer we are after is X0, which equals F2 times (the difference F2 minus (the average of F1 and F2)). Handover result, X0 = -6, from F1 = 7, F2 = 3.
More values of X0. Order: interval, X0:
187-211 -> -9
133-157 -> 2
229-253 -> -14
